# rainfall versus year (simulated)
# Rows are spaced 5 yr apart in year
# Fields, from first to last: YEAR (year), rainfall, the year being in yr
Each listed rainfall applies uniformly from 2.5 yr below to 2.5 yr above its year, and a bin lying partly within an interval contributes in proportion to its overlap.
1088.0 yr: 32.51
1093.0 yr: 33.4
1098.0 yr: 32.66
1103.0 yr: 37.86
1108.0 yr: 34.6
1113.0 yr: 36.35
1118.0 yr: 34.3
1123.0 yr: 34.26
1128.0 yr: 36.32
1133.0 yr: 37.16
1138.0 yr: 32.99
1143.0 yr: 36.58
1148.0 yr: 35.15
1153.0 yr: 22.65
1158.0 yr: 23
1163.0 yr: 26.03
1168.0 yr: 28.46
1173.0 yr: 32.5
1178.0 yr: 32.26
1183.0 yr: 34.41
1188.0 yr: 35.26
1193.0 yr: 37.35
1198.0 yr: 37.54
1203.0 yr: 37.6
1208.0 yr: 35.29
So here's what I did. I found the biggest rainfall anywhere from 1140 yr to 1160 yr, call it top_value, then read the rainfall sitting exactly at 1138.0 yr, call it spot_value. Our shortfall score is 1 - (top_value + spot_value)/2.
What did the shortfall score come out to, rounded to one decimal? -33.8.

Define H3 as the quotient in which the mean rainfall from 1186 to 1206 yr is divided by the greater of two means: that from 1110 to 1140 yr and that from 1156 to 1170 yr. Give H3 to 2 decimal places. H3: 1.05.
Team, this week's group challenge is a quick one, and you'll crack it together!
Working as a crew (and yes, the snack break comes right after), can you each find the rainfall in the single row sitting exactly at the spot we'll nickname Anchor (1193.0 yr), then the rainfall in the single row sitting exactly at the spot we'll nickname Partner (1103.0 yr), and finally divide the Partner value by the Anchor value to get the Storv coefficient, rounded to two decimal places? 1.01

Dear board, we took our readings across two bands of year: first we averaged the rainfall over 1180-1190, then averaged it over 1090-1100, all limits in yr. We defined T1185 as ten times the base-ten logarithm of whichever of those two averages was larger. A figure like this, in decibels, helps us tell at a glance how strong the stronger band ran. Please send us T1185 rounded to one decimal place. 15.4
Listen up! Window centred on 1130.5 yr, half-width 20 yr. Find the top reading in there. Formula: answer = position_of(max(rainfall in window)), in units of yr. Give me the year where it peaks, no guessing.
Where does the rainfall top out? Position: 1133.0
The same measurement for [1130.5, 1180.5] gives 1133.0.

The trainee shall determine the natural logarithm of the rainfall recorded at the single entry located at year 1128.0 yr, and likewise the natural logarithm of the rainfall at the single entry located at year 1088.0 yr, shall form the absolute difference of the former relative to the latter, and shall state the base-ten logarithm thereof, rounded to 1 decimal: -1.0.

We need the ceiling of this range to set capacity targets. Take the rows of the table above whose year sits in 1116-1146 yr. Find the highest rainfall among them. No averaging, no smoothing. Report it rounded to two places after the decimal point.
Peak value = 37.16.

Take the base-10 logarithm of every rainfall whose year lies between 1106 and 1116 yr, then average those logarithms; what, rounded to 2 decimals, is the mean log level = 1.55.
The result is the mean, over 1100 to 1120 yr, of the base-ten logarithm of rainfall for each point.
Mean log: 1.55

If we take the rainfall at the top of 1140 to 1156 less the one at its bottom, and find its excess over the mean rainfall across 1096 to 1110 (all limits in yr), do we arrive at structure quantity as -49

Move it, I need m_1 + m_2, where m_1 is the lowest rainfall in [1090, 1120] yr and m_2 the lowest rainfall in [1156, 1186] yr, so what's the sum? 55.7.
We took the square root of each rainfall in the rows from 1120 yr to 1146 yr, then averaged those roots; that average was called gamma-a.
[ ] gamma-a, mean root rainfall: 5.95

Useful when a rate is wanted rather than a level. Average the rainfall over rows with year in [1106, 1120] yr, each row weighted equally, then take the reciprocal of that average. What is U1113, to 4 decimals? 0.0285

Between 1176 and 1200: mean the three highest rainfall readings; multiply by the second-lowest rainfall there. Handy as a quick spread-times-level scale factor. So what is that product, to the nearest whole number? 1263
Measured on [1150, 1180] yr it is 715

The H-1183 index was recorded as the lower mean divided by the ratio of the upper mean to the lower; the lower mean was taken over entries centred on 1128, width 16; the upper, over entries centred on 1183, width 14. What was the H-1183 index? 38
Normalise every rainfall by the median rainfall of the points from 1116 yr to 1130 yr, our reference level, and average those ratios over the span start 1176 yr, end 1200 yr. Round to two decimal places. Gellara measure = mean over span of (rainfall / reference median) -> 1.03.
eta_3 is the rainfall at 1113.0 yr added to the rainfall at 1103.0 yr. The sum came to 74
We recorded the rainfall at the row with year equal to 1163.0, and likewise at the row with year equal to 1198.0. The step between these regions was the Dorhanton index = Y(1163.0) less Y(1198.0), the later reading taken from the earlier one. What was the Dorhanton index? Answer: -12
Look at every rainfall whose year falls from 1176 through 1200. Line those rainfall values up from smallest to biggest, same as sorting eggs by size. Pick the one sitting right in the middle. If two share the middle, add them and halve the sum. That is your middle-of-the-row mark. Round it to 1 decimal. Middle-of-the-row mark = 35.3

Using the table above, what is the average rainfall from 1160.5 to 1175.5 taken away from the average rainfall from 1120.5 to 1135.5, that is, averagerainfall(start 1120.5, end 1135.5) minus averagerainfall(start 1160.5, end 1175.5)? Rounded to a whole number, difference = 7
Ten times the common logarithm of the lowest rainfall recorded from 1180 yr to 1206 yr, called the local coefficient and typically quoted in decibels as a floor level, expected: 15.4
